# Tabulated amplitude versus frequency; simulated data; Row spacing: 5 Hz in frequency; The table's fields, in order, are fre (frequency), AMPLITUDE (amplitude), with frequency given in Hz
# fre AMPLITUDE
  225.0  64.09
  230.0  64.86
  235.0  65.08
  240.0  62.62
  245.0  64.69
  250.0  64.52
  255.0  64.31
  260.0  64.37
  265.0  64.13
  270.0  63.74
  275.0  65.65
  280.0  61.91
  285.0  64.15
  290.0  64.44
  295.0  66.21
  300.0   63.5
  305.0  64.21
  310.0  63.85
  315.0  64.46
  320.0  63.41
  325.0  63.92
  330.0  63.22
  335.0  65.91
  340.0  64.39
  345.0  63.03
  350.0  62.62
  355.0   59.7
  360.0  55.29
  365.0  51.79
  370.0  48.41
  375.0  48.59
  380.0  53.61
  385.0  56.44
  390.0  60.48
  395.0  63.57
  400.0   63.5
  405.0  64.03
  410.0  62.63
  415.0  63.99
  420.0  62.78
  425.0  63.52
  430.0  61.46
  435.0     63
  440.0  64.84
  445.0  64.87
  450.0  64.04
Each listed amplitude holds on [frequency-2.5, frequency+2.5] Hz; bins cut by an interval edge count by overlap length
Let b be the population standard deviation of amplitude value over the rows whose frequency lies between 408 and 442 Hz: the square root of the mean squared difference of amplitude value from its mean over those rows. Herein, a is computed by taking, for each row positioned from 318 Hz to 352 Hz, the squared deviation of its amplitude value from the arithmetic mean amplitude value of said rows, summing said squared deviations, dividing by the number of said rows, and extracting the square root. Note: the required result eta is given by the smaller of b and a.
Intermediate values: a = 1.02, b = 1.00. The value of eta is 1.0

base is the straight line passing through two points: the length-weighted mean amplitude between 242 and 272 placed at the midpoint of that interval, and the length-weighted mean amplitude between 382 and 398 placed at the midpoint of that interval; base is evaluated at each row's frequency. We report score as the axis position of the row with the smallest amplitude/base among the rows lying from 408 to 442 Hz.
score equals 430.0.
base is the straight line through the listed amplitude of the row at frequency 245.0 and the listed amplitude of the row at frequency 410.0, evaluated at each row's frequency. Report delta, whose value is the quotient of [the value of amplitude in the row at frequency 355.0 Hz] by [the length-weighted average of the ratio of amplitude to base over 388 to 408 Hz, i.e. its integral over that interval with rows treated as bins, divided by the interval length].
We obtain 60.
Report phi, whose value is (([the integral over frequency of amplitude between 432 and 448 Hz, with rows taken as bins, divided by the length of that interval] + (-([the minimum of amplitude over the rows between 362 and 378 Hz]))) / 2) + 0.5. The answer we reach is 8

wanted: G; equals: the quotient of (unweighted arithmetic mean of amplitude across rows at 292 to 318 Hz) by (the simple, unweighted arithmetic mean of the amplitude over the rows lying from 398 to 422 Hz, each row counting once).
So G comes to 1.02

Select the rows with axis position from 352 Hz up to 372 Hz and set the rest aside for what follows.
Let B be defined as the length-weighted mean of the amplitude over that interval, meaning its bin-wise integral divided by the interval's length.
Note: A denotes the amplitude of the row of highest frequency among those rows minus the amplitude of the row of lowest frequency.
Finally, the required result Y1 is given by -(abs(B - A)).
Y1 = -65.4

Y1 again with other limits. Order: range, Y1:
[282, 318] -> -64.0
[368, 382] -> -44.9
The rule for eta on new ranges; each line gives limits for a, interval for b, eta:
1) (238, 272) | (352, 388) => 0.6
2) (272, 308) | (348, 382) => 1.3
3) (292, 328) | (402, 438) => 0.8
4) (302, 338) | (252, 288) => 0.8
